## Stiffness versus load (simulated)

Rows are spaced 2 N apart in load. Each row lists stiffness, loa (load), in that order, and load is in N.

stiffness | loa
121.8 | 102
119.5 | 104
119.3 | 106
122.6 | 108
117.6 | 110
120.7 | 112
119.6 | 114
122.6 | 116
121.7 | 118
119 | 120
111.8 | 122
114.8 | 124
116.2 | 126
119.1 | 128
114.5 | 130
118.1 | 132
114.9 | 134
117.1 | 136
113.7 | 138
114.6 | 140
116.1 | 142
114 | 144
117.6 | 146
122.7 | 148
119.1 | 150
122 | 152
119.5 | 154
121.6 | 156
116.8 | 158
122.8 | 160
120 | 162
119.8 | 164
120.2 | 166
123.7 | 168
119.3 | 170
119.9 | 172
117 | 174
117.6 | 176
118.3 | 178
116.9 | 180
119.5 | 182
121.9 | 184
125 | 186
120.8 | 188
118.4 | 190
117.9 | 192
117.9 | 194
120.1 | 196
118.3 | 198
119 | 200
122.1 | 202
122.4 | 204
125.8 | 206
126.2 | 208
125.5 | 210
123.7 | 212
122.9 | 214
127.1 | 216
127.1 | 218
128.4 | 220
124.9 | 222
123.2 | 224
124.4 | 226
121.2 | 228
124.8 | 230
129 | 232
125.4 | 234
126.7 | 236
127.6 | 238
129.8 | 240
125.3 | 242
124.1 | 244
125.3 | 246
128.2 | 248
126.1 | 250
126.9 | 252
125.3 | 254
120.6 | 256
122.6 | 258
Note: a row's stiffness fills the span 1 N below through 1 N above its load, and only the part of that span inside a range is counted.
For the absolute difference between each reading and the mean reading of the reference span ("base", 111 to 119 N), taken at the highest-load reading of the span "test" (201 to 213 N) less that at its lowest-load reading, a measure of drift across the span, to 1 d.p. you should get 1.6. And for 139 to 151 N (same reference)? -4.5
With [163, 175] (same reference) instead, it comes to 2.8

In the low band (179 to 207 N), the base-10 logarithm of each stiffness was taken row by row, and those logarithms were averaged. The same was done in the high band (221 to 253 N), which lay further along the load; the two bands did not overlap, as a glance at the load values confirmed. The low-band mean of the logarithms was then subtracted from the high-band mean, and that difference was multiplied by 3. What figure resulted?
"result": 0.057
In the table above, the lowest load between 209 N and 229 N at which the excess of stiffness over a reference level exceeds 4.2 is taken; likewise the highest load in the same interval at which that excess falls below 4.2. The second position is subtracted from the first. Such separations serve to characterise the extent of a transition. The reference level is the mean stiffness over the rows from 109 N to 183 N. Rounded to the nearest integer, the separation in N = -18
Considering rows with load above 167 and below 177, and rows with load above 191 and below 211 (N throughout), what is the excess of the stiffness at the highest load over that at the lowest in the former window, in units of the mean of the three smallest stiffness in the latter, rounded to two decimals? -0.05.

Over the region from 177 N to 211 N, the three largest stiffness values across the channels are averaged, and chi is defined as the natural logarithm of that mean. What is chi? 4.83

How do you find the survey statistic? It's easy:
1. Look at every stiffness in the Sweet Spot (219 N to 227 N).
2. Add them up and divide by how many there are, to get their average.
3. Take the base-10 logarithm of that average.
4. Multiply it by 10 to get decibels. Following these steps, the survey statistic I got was 21.0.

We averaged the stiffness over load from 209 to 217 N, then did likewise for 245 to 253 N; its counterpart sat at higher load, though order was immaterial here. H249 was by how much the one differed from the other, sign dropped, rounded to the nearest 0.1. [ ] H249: 1.8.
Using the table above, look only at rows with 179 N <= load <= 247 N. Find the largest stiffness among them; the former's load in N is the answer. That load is 240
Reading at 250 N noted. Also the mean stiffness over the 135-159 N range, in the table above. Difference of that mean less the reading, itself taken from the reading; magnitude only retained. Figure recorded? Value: 134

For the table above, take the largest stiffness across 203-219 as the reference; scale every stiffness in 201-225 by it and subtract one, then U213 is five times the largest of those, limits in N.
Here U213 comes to 0.05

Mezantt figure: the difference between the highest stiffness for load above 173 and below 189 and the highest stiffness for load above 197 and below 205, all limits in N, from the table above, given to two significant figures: 2.6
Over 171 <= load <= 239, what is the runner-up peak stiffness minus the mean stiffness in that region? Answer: 5.8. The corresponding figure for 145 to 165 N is 2.5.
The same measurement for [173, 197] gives 2.6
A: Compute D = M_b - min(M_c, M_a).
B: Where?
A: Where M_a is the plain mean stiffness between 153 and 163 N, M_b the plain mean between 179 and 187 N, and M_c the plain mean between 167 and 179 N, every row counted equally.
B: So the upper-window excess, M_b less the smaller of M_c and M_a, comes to 2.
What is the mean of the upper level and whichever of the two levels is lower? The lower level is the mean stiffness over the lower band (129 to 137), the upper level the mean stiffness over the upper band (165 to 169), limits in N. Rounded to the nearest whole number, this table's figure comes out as 119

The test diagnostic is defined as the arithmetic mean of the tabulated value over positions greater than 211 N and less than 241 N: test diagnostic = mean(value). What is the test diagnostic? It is 126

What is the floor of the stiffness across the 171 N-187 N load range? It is 116.9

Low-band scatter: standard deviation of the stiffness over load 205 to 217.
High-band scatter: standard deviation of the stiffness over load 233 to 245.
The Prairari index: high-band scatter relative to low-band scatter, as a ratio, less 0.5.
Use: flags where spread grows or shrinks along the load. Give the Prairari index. 0.8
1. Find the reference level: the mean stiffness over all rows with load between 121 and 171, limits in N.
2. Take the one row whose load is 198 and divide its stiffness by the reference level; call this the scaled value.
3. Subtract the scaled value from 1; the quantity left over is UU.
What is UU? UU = 0.00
